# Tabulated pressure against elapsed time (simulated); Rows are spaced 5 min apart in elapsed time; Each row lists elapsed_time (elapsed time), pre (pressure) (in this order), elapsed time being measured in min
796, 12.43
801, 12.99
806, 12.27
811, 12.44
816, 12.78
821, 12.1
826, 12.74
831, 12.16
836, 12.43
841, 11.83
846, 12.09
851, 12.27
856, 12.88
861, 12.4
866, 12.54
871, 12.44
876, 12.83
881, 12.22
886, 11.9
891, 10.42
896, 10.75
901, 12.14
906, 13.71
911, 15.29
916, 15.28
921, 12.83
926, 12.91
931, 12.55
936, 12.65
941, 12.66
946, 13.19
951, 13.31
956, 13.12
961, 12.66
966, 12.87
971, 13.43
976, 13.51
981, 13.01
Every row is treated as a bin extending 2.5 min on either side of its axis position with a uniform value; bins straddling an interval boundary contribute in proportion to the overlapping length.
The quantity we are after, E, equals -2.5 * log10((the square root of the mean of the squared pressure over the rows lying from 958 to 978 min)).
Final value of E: -2.80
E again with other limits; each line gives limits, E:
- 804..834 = -2.74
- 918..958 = -2.78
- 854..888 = -2.74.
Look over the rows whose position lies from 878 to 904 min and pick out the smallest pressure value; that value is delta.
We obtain 10.42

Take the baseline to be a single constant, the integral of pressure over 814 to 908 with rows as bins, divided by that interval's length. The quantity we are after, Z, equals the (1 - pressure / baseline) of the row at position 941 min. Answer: -0.03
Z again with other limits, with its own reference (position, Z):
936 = -0.03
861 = -0.01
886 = 0.03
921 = -0.05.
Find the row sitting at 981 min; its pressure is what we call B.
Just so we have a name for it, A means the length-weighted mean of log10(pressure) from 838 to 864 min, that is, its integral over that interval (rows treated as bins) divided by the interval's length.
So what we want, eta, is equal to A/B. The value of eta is 0.0838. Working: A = 1.090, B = 13.01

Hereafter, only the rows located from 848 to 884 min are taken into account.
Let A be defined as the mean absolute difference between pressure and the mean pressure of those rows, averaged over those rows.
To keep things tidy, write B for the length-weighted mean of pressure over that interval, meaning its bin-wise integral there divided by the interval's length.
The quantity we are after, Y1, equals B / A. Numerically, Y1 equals 61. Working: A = 0.20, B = 12.5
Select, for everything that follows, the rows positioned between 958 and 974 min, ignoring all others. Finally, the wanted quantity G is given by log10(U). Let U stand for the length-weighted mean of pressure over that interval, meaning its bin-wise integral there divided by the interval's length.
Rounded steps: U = 13.0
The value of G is 1.11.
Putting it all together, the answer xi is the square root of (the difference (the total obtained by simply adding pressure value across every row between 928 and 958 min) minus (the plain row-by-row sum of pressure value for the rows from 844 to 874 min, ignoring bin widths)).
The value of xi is 1.69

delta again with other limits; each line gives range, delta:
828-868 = 11.83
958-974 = 12.66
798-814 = 12.27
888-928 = 10.42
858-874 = 12.4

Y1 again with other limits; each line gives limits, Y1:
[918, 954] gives 57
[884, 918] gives 8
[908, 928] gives 12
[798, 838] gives 48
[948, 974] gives 52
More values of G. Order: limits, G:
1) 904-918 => 1.17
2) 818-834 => 1.09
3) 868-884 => 1.10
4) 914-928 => 1.13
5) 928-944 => 1.10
